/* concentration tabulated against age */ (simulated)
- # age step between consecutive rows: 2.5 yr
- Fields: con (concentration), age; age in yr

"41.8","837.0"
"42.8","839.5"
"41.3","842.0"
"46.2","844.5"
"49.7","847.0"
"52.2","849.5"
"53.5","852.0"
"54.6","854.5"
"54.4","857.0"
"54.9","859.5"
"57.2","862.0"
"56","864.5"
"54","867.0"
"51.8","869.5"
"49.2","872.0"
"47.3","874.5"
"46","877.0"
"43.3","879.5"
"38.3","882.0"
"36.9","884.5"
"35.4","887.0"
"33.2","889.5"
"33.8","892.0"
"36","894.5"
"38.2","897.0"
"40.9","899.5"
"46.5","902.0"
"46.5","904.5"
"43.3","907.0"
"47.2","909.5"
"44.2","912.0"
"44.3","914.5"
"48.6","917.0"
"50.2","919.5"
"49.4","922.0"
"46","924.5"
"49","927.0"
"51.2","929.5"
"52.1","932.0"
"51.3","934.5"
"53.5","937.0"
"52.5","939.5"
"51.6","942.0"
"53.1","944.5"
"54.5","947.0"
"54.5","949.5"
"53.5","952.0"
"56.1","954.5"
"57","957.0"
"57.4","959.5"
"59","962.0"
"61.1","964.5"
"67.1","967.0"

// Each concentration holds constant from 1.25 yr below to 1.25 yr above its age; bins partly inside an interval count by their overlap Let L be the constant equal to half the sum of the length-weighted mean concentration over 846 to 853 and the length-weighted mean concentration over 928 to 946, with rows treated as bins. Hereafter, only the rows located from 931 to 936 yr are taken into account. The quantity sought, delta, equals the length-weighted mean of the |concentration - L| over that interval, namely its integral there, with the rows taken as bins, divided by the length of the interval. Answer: 0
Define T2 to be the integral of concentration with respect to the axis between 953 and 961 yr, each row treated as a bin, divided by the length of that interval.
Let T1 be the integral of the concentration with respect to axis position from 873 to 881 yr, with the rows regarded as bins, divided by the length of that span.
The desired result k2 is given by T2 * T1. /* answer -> 2580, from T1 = 45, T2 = 57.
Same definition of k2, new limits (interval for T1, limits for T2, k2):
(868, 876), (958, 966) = 2936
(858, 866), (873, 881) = 2540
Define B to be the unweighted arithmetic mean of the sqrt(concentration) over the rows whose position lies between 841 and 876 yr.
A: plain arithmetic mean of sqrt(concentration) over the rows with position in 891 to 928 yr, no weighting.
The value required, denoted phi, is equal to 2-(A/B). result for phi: 1.07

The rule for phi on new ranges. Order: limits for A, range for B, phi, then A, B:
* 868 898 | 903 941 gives 1.09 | 6.4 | 6.97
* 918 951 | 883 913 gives 0.87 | 7.2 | 6.33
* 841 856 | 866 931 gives 0.94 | 7.0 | 6.64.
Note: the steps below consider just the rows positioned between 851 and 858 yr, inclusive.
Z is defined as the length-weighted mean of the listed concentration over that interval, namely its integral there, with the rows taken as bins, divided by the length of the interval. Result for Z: 54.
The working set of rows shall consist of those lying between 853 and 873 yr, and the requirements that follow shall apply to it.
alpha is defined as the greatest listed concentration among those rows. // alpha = 57.2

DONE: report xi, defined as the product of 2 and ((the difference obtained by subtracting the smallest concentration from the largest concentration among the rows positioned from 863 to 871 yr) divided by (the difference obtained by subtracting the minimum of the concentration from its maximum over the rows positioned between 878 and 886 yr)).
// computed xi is 1.3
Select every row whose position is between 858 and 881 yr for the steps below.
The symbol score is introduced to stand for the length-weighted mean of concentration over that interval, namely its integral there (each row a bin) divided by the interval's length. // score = 51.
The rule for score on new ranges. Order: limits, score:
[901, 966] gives 51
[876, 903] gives 39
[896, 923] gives 45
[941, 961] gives 55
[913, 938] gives 49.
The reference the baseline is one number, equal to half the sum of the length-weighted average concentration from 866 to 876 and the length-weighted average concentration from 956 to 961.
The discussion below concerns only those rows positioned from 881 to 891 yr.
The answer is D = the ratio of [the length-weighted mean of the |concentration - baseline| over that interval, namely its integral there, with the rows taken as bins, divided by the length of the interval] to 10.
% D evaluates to 1.8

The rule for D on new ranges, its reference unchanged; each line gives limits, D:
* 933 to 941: 0.1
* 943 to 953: 0.1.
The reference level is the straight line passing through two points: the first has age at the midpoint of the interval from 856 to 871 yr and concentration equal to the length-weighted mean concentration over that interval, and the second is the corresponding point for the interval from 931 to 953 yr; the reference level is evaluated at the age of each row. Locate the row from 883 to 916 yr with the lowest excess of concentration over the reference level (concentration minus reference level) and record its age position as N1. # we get 889.5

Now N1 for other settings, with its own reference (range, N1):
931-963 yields 934.5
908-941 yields 912.0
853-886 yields 884.5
